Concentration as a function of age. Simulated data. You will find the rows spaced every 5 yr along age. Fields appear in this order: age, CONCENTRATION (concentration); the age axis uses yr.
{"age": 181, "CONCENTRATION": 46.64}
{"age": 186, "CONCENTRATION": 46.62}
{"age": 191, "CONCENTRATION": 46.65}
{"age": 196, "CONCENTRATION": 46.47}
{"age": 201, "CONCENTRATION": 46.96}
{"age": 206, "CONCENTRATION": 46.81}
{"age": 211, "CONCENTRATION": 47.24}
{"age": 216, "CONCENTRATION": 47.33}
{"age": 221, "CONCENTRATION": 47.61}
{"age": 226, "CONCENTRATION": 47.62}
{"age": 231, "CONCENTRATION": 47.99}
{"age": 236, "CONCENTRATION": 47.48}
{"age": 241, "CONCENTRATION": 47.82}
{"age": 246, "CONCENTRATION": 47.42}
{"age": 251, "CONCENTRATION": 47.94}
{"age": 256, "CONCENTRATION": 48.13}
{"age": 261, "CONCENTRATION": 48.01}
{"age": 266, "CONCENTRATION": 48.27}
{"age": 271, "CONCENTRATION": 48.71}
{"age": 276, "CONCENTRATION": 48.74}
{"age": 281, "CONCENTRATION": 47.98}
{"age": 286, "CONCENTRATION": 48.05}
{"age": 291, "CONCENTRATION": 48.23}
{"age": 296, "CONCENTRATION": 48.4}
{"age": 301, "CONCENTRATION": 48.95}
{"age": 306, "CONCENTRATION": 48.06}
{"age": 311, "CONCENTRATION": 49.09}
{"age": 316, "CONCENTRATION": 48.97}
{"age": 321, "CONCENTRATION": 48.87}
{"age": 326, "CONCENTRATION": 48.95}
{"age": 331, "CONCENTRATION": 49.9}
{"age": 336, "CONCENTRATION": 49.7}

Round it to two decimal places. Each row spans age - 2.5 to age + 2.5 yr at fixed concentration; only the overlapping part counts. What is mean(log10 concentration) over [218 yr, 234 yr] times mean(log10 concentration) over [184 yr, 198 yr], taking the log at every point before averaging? 2.80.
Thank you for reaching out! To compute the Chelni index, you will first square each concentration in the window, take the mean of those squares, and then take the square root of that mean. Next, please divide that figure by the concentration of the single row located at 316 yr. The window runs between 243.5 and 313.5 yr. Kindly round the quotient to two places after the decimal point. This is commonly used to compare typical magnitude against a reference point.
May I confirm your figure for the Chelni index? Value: 0.99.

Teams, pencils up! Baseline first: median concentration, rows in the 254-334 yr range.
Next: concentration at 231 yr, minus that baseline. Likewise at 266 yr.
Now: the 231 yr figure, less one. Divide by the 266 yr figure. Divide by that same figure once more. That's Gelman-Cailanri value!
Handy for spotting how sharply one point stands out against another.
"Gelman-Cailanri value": -19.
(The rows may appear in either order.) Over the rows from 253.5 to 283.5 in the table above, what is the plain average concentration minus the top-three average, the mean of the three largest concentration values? -0.27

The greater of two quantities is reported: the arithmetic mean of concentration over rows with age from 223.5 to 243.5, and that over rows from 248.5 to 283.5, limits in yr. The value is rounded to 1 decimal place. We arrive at 48.3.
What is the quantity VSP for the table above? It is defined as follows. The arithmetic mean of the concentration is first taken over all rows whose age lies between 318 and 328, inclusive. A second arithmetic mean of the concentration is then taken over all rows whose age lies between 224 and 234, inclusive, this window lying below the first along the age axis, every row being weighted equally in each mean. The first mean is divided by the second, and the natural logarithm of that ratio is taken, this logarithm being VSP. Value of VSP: 0.023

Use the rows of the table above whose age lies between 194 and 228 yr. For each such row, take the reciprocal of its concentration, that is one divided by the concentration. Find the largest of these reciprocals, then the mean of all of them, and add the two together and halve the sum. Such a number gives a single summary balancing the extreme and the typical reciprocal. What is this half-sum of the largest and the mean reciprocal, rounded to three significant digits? 0.0214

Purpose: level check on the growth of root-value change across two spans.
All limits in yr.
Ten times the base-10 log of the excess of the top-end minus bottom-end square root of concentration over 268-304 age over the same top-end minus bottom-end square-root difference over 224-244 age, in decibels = -26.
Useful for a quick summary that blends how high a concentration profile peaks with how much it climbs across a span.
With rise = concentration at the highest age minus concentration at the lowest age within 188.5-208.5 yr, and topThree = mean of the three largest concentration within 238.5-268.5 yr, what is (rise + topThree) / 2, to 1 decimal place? 24.1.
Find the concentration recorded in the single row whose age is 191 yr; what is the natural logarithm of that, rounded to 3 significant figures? 3.84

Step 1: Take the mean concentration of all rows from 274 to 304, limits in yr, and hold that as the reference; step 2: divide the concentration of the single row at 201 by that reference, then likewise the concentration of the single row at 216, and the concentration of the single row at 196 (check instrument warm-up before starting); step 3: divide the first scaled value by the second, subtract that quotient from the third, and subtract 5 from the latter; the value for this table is -5.03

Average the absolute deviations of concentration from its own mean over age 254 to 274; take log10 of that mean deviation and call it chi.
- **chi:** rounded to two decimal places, -0.67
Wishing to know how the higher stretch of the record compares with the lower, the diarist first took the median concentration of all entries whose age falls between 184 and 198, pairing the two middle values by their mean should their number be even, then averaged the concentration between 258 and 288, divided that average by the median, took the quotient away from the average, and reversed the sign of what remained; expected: -47.3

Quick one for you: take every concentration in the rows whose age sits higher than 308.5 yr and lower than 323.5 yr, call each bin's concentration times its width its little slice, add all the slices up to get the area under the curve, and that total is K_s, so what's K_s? 735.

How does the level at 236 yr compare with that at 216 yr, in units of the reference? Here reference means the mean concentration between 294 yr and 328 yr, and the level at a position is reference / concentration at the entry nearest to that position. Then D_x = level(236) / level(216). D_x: 1.00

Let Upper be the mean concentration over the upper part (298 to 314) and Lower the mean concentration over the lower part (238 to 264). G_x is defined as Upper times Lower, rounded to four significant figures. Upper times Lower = 2331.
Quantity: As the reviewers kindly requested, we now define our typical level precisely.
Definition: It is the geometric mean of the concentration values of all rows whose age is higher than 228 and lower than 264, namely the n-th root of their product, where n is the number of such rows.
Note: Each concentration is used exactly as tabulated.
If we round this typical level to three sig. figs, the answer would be 47.8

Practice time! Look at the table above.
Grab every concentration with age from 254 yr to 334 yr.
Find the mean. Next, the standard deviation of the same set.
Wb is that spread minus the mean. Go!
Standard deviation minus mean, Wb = -48.1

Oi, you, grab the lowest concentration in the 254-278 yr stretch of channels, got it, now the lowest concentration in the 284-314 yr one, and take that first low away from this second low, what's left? 0.0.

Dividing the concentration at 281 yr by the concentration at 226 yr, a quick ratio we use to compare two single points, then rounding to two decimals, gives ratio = 1.01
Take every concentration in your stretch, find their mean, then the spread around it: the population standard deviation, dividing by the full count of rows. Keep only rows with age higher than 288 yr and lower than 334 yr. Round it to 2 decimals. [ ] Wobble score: 0.52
